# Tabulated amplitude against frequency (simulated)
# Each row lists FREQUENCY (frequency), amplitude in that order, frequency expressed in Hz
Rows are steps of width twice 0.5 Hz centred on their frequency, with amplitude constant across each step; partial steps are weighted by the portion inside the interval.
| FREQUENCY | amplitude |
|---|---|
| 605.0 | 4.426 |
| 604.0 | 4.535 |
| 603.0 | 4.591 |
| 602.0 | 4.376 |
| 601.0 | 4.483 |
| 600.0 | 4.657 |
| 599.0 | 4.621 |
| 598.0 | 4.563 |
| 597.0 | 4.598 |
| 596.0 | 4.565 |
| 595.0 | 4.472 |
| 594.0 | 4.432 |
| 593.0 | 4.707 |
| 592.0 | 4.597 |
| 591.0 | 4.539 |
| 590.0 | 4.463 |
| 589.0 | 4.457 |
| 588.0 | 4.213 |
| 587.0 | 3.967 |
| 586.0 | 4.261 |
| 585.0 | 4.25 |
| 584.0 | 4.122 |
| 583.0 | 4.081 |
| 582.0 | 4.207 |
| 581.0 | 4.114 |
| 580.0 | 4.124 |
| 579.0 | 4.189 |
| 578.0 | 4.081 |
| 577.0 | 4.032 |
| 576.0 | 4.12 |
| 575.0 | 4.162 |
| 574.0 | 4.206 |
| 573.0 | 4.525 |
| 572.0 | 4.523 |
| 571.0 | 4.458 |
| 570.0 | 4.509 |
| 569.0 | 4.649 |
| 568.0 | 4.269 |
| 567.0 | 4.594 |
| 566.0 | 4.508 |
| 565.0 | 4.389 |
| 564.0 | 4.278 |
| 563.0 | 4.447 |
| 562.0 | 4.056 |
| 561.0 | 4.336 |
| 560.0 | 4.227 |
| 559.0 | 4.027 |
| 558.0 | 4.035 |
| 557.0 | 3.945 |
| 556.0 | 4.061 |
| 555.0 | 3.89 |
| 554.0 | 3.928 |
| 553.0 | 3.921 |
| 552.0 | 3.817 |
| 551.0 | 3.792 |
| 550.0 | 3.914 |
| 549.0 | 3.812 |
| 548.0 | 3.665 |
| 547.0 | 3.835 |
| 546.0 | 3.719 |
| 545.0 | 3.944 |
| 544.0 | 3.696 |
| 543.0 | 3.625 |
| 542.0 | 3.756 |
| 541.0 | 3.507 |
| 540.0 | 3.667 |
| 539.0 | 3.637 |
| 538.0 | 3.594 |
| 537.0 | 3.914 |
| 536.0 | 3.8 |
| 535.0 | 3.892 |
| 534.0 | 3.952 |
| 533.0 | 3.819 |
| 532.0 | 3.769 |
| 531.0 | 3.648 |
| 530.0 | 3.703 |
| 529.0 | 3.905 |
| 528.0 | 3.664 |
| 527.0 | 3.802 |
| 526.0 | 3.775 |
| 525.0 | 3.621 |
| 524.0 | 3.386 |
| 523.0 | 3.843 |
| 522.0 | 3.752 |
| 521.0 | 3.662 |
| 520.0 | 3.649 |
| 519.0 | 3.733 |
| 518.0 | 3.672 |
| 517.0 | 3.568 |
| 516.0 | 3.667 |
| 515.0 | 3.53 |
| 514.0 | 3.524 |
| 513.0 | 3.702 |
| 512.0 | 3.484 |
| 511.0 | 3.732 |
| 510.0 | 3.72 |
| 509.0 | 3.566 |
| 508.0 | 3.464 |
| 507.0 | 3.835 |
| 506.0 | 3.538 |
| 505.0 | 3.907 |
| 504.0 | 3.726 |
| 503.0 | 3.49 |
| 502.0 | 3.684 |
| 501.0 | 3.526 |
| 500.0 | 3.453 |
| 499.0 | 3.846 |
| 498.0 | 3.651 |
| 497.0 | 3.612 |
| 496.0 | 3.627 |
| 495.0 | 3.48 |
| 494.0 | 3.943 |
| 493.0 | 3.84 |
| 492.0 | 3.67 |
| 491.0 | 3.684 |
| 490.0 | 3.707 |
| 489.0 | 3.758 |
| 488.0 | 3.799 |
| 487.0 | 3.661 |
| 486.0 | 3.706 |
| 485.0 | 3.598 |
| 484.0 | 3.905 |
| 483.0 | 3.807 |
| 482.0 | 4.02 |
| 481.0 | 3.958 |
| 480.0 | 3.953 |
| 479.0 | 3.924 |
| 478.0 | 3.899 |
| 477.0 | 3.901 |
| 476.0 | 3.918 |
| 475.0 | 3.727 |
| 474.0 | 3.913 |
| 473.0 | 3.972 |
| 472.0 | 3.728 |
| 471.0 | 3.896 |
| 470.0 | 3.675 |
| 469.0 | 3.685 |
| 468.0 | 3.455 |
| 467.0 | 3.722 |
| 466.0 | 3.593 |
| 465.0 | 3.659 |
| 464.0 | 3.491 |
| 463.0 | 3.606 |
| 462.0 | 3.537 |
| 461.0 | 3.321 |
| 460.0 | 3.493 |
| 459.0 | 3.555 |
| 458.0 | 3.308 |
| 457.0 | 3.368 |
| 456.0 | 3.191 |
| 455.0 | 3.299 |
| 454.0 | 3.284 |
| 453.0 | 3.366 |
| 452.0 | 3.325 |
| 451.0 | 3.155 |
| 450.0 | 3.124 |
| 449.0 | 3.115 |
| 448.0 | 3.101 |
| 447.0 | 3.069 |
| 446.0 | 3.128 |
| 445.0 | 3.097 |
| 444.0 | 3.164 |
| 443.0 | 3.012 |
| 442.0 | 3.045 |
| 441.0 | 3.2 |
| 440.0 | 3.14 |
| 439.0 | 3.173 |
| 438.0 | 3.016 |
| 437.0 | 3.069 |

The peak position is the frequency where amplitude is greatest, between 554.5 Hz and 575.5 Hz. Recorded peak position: 569.0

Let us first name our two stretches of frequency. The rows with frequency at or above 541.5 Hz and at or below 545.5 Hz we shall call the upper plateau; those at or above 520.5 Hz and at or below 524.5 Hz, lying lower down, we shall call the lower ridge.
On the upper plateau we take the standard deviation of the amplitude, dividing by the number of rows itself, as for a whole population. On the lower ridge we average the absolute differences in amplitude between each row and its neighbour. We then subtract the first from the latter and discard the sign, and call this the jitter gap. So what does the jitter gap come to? 0.09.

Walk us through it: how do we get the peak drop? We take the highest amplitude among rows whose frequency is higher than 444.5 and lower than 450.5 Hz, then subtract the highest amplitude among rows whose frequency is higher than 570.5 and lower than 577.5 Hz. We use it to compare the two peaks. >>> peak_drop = -1.4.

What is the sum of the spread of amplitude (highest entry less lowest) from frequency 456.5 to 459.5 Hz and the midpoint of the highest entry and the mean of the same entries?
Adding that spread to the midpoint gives 3.73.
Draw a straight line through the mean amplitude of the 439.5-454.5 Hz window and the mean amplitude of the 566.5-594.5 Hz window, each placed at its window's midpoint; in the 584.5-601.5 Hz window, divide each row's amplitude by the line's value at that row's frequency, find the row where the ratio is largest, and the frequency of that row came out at 593.0 Hz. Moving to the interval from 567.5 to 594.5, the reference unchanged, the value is 569.0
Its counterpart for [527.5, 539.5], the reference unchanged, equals 534.0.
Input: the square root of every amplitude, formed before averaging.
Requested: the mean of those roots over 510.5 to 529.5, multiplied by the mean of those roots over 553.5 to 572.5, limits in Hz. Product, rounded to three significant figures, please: 3.95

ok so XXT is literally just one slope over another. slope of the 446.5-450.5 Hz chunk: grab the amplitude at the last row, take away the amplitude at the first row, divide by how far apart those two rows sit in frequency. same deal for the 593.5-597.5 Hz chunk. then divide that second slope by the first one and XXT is 3.0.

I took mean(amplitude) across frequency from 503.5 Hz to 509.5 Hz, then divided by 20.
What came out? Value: 0.184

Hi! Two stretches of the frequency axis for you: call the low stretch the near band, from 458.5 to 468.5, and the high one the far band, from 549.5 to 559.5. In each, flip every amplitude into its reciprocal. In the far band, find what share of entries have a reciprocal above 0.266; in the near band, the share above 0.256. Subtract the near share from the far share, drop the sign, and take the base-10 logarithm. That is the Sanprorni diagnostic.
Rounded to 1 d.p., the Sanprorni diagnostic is 0.0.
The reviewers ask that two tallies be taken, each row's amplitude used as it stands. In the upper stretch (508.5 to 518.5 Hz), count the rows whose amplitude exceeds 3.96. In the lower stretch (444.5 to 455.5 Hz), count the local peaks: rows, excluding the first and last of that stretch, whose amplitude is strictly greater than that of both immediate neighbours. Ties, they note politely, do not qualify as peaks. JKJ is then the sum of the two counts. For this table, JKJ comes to 2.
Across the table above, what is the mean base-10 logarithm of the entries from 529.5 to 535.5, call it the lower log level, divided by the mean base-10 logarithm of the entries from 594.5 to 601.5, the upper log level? 0.88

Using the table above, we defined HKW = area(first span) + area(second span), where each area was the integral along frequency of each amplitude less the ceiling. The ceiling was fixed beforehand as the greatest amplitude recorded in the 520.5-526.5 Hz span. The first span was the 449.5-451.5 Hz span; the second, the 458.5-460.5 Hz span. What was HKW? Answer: -2.0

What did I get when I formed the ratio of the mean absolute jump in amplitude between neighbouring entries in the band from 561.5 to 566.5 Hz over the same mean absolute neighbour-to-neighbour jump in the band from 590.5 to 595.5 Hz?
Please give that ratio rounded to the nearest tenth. 1.6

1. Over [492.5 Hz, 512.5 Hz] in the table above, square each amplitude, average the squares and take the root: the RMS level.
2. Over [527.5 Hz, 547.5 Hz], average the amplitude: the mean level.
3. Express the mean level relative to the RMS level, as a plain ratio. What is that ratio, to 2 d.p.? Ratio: 1.03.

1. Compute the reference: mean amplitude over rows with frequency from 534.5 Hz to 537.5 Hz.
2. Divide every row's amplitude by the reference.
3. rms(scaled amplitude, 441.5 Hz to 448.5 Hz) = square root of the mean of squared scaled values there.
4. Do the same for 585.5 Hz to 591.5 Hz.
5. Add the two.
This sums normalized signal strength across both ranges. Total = 1.92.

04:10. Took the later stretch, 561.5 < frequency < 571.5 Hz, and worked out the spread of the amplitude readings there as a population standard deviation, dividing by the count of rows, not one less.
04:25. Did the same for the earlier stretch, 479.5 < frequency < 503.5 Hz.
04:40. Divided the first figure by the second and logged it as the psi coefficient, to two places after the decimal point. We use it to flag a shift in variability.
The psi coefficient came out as 1.05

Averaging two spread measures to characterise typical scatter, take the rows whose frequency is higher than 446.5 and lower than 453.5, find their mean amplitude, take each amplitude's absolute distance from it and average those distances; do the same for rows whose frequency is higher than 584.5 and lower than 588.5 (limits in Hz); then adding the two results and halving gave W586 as 0.099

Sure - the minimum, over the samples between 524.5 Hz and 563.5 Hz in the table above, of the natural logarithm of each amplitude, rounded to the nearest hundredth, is 1.25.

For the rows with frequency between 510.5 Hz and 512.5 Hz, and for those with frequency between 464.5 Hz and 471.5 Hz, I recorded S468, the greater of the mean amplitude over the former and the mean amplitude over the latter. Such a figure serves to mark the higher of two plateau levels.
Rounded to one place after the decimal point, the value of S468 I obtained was 3.7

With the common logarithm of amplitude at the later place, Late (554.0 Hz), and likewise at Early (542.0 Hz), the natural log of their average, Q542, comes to -0.54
